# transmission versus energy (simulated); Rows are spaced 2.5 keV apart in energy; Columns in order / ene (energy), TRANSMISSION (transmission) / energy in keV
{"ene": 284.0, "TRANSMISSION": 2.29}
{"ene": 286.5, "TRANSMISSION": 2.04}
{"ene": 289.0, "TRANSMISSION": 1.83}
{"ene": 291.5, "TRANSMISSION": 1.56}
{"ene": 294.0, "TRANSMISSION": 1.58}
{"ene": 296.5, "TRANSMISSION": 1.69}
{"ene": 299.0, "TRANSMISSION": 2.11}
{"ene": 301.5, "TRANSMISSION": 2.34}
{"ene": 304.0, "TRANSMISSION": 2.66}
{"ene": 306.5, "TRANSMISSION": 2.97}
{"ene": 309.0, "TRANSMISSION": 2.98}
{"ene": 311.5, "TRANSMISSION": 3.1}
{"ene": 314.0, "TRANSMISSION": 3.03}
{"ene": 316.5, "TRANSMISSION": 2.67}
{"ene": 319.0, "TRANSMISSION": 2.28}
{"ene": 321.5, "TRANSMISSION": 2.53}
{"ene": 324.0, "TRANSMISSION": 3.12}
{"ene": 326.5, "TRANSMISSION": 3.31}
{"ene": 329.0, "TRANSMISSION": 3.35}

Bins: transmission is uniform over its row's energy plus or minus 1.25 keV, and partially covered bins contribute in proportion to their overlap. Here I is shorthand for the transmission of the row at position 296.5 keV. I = 1.69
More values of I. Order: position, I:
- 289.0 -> 1.83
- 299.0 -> 2.11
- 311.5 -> 3.1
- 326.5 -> 3.31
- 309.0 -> 2.98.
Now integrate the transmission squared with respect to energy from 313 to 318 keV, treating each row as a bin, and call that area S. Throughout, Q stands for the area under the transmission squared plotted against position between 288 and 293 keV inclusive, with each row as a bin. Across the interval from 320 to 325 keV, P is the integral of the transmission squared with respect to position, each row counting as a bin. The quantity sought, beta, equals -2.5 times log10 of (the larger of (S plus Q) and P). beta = -4.33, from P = 39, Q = 14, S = 39.8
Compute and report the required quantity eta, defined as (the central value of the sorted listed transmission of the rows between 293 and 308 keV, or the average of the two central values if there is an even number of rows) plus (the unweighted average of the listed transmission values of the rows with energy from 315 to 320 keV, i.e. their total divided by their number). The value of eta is 4.70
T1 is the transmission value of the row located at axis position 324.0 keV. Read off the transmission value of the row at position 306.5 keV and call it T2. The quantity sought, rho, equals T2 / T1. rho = 0.95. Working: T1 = 3.12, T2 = 2.97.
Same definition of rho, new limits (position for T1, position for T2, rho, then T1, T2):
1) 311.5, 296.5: 0.55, 3.1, 1.69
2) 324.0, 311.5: 0.99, 3.12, 3.1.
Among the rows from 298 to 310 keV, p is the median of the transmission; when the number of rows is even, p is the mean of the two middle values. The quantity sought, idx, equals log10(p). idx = 0.42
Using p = 2.7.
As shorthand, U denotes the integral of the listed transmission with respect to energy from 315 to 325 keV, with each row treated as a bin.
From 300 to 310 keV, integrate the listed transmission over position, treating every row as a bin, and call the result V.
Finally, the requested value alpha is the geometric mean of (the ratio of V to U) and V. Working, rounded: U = 26.5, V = 27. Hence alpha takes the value 5.3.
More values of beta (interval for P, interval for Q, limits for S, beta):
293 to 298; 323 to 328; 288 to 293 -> -4.55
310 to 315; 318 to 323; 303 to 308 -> -4.62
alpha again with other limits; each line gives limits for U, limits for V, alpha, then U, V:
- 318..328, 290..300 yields 3.2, 28.4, 17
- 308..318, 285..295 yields 3.3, 29.3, 18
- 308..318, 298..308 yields 4.7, 29.3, 25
